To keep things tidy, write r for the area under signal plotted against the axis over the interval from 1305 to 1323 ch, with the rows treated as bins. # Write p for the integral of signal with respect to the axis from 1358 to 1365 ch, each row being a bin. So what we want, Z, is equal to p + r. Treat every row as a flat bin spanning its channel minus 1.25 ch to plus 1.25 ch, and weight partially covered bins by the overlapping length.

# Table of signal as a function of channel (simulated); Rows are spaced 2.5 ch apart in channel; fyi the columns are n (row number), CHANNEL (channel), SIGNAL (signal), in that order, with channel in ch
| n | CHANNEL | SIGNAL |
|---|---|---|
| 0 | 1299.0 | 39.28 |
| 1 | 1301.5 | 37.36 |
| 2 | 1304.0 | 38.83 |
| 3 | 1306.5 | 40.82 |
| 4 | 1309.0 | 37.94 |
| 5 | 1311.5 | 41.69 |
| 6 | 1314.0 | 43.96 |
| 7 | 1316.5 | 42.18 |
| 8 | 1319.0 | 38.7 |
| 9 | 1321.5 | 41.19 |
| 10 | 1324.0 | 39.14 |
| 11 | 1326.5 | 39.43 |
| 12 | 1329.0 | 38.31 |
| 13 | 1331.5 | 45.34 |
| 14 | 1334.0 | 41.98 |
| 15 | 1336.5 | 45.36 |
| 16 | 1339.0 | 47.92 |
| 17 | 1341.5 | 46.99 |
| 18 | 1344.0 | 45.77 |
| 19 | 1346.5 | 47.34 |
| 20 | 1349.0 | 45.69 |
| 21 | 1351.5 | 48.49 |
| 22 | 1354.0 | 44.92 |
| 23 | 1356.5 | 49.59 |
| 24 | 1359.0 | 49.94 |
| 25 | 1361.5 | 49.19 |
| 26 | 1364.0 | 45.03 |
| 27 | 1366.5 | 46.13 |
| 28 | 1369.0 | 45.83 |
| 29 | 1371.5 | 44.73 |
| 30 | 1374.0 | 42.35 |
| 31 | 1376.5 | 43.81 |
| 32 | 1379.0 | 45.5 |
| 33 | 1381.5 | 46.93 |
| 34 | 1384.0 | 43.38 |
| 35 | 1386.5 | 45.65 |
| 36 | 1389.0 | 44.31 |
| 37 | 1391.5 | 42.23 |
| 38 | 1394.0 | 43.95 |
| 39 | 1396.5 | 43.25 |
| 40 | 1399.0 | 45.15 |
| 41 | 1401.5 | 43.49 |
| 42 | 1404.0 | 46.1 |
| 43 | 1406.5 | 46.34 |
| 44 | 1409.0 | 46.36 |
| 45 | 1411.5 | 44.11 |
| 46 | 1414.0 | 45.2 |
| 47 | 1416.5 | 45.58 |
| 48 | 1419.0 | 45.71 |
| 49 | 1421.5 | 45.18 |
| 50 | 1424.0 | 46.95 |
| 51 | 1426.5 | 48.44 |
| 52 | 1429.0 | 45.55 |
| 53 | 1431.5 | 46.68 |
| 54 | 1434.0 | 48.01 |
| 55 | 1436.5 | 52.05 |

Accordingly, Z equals 1072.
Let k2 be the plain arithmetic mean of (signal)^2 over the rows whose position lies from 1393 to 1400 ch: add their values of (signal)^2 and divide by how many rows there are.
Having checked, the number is 1947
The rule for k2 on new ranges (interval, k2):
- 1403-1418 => 2081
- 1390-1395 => 1857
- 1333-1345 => 2084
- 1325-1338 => 1780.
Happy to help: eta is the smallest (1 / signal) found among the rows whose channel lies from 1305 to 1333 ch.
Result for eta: 0.0221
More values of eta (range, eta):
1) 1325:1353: 0.0206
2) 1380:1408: 0.0213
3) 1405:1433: 0.0206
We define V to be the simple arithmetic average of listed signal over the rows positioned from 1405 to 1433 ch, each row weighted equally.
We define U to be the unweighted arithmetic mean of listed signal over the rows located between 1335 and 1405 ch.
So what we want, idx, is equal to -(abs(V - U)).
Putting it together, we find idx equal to -0.3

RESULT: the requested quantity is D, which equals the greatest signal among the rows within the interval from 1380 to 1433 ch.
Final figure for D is 48.44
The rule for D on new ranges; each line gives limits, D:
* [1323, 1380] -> 49.94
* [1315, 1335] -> 45.34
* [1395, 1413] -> 46.36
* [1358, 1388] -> 49.94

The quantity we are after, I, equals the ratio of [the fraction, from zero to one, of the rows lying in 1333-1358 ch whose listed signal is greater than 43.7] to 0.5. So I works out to 1.8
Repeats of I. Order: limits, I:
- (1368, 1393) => 1.4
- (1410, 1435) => 2.0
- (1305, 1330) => 0.2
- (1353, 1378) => 1.8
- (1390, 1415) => 1.4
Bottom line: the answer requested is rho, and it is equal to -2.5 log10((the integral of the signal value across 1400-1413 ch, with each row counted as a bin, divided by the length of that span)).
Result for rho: -4.14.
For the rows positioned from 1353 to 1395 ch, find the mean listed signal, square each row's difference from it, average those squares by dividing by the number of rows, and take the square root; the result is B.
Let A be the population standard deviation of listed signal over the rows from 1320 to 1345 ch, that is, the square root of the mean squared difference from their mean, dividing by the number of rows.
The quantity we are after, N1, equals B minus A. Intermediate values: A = 3.4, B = 2.24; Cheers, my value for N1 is -1.1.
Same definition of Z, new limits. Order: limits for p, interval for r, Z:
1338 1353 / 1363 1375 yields 1243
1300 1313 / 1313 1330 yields 1199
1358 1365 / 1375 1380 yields 559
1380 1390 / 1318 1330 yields 924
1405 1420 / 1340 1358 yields 1530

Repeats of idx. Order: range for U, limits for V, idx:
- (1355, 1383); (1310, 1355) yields -2.7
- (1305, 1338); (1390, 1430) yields -4.0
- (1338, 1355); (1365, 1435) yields -1.5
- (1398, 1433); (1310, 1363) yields -1.3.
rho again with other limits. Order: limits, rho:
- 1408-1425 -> -4.15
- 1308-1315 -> -4.04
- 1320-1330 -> -3.99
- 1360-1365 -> -4.19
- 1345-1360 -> -4.19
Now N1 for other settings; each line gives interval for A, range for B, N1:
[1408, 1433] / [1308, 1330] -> 0.8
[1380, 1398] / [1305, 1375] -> 2.0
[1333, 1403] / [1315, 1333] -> 0.2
